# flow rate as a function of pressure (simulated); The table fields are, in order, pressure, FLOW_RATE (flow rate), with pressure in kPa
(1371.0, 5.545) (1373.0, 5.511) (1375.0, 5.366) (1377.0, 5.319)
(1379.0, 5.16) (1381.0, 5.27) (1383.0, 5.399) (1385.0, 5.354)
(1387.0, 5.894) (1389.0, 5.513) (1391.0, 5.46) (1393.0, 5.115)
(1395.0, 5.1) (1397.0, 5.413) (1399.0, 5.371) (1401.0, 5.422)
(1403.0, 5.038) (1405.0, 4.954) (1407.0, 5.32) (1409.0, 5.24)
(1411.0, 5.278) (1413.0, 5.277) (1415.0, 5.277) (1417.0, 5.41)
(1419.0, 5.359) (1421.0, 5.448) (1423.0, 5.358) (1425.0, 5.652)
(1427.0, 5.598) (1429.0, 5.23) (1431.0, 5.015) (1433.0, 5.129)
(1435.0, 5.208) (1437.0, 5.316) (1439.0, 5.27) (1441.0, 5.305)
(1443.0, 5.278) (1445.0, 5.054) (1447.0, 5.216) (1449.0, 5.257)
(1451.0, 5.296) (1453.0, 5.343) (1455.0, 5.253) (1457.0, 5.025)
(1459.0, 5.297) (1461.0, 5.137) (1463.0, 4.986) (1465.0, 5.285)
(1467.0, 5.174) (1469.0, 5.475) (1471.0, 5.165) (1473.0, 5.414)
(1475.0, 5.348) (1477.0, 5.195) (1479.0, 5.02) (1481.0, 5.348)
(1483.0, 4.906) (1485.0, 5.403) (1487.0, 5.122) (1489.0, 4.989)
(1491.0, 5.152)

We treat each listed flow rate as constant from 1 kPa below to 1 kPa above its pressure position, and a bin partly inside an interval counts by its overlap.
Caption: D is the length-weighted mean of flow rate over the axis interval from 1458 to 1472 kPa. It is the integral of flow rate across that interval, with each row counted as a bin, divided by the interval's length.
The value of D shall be 5.22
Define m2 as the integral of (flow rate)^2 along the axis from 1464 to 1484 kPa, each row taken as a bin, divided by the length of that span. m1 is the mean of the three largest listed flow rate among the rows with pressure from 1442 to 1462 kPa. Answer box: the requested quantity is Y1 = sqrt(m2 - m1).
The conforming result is 4.701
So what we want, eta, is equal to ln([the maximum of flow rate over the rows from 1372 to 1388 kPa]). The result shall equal 1.77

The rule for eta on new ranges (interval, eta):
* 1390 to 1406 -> 1.70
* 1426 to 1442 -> 1.72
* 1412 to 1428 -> 1.73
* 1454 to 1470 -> 1.70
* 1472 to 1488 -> 1.69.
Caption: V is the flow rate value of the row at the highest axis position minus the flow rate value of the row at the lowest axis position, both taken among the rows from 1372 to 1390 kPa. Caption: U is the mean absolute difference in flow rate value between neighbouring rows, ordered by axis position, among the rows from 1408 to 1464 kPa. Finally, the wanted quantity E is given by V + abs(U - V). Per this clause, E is 0.12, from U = 0.12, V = 0.00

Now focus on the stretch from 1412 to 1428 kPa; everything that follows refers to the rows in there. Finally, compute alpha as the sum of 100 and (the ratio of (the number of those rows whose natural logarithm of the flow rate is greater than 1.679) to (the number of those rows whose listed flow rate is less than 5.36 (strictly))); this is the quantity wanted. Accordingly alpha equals 101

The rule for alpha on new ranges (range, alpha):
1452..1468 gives 100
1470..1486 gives 100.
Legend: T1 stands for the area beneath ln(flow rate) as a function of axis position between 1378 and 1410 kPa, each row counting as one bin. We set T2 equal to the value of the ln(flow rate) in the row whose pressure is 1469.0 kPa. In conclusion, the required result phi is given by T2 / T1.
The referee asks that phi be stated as 0.0318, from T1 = 53.4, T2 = 1.70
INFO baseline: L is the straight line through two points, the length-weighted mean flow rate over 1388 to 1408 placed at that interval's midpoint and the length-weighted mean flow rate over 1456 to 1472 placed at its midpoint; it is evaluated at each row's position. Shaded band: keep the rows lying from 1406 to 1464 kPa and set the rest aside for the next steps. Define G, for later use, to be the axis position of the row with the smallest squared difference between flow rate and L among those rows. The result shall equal 1447.0 kPa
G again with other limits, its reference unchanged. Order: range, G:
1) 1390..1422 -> 1409.0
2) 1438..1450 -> 1447.0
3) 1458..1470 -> 1467.0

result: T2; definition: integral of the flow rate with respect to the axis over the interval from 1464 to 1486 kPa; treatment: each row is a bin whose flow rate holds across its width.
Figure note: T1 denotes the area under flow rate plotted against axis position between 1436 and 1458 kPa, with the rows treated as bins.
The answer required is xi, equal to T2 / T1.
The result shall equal 1.00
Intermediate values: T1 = 115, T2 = 115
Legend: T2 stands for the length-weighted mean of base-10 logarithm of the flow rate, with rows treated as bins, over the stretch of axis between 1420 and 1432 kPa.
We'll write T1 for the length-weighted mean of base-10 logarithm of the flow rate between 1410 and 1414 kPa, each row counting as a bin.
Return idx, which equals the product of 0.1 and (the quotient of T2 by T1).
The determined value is 0.101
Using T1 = 0.722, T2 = 0.731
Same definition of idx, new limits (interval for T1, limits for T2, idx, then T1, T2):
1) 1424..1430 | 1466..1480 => 0.097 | 0.740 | 0.720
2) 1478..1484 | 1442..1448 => 0.101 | 0.707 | 0.714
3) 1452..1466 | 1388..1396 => 0.101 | 0.715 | 0.724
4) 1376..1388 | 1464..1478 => 0.099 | 0.732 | 0.724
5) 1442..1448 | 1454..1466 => 0.100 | 0.714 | 0.713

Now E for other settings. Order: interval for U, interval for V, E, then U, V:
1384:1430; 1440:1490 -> 0.17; 0.17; -0.32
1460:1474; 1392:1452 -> 0.24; 0.24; 0.18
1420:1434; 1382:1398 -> 0.19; 0.19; 0.01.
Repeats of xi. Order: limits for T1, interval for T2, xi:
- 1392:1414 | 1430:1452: 1.00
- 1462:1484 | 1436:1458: 1.01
